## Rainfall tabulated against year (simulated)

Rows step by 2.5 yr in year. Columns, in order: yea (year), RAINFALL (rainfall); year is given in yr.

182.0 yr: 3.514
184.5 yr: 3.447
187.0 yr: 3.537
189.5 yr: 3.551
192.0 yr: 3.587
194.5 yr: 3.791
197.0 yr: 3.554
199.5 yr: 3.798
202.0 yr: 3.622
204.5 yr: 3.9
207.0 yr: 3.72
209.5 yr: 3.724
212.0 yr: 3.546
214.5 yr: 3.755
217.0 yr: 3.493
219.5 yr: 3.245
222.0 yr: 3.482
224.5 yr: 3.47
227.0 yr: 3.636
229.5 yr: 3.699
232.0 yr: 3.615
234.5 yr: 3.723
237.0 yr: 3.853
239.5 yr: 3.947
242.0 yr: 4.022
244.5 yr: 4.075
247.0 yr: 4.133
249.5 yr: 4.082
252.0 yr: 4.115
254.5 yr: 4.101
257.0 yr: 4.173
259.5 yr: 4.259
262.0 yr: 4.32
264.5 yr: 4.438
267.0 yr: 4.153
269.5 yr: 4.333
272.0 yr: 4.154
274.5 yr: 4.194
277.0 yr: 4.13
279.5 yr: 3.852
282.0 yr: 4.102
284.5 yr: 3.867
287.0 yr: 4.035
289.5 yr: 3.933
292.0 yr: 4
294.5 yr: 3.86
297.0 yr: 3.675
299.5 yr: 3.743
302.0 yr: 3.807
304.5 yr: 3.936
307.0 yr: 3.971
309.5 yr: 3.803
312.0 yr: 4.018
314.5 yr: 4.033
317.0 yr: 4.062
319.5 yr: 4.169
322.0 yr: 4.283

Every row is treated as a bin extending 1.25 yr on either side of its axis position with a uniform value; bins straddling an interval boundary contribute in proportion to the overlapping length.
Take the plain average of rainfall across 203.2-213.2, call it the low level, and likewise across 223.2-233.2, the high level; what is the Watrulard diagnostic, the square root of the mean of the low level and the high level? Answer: 1.91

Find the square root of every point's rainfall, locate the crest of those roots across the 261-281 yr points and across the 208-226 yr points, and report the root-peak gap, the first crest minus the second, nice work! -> 0.17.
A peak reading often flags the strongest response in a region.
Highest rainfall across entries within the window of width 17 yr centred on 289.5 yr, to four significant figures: 4.102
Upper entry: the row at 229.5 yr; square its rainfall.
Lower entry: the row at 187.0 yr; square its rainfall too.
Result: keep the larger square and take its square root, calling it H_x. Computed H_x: 3.70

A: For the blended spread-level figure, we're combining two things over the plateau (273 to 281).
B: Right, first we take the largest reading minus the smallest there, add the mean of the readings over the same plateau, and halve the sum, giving 2.20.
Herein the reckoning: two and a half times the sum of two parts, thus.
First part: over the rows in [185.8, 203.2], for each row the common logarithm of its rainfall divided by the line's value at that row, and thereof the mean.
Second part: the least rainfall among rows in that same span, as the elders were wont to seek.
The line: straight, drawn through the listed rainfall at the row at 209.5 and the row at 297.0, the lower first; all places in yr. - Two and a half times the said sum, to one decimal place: 8.8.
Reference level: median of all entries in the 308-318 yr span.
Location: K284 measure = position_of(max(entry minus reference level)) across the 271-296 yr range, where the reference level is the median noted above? 274.5 yr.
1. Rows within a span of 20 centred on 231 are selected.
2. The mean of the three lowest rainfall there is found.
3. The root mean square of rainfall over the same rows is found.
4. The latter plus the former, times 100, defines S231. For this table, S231 720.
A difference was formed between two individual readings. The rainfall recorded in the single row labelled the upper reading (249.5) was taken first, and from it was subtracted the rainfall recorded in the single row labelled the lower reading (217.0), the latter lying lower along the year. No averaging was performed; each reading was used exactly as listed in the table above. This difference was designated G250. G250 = 0.6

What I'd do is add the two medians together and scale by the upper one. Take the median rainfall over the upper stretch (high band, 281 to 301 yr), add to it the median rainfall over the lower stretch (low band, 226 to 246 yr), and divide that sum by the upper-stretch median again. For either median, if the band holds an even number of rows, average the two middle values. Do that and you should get 1.97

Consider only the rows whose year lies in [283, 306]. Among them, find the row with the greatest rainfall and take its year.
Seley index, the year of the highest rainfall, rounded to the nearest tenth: 287.0 yr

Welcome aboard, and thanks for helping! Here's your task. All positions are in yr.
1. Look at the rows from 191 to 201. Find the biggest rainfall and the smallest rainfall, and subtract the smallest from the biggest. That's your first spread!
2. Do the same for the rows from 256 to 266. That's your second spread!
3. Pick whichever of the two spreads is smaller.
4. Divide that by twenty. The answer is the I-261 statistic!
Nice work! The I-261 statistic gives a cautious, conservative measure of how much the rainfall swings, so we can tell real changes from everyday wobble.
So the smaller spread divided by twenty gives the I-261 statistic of 0.012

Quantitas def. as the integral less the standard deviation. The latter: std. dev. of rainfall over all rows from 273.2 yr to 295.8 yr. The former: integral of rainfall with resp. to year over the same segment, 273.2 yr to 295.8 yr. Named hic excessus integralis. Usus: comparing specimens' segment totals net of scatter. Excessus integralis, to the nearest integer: 90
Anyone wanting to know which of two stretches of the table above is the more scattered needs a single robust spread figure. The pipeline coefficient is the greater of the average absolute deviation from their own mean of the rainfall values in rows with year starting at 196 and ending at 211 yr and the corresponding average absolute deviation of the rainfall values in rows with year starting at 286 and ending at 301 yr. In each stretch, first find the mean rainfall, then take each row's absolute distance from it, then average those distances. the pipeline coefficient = 0.115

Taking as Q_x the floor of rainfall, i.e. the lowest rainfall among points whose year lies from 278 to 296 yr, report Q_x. 3.852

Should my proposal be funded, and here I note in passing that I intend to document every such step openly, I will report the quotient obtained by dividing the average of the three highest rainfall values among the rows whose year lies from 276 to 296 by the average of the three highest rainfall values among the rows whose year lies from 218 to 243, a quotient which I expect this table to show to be 1.04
